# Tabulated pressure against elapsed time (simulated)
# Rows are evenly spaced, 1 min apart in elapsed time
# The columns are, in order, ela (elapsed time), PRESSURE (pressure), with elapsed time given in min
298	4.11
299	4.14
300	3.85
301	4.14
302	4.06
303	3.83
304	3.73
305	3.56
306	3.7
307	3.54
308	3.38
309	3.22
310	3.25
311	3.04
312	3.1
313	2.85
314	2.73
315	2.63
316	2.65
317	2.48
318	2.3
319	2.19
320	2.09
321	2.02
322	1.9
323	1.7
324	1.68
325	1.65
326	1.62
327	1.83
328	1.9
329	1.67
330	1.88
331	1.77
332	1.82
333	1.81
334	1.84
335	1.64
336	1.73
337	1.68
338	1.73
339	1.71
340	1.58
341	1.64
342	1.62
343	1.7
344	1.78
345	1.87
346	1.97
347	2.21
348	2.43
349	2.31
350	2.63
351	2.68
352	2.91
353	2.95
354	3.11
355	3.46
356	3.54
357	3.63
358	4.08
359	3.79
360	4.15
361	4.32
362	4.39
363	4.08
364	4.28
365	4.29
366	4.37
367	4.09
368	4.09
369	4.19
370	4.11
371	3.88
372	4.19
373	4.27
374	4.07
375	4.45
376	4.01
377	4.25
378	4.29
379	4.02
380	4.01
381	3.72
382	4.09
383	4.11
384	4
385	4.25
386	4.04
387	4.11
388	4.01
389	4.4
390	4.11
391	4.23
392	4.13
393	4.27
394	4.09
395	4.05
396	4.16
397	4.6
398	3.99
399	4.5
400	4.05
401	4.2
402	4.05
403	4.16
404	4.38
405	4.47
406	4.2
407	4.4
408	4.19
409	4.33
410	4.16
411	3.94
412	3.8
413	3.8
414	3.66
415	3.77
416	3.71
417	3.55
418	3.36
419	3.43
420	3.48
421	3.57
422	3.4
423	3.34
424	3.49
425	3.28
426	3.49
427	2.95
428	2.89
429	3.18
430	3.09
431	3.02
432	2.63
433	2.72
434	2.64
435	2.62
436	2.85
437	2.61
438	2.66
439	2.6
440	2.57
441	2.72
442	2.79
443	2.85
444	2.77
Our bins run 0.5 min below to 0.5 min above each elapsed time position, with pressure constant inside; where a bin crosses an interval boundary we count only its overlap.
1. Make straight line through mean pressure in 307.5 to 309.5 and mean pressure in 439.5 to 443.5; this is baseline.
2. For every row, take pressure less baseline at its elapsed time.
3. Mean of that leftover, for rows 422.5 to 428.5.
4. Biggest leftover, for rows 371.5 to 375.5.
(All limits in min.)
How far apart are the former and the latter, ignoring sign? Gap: 1.0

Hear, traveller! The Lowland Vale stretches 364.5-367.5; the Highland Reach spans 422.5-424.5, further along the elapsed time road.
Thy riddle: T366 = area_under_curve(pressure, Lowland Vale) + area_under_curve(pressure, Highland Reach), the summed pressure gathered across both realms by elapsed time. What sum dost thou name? 20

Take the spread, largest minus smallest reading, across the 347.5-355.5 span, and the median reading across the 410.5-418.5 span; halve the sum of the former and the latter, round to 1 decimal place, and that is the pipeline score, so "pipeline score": 2.4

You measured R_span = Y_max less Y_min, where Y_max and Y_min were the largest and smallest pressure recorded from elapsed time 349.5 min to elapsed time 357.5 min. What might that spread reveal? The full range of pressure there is 1.0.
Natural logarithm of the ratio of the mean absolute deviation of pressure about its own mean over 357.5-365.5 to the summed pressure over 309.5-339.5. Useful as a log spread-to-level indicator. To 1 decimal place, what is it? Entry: -6.1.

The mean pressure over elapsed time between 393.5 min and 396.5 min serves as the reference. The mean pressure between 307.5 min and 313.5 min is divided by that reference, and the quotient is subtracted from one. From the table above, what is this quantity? 0.23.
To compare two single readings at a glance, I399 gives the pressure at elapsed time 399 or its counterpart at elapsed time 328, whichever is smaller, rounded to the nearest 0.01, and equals 1.90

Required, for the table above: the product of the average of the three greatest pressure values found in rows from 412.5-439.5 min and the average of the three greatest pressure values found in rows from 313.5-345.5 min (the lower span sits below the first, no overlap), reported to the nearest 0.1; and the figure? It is 10.0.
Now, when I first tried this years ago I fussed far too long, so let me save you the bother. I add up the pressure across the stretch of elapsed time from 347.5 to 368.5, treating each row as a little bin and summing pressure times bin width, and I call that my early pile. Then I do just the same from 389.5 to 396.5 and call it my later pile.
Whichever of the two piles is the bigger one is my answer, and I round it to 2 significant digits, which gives 76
